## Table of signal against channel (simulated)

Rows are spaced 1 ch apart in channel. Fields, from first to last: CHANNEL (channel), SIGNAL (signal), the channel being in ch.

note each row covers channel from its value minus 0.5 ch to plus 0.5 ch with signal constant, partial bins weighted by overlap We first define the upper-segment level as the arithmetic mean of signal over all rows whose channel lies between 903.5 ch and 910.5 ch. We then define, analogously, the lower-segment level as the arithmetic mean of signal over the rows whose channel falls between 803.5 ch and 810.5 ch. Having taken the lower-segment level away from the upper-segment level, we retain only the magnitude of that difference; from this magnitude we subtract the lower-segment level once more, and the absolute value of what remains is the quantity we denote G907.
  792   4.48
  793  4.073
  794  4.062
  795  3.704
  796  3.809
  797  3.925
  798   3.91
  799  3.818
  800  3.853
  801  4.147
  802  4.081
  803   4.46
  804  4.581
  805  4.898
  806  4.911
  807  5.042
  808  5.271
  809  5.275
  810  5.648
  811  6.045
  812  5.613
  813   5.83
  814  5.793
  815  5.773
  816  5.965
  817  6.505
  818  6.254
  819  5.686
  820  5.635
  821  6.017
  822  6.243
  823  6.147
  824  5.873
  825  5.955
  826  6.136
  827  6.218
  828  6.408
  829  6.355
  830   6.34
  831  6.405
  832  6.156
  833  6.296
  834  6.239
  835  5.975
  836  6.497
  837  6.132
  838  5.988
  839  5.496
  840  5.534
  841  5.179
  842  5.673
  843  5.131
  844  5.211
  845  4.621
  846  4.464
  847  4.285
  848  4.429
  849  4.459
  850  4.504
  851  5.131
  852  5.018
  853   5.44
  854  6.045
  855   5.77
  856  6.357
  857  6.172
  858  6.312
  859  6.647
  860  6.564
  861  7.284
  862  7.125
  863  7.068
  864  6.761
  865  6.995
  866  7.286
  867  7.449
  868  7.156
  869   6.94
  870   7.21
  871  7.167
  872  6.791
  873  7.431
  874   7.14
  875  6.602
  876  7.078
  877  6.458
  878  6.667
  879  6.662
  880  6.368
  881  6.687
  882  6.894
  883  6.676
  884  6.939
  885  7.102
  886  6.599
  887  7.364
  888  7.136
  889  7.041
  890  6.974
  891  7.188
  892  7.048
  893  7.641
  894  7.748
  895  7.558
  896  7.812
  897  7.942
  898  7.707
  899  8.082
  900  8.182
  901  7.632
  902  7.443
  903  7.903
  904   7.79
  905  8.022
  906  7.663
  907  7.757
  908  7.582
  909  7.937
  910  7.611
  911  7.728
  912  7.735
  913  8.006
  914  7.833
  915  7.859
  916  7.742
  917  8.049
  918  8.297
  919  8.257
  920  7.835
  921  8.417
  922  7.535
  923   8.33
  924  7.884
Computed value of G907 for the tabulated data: 2.4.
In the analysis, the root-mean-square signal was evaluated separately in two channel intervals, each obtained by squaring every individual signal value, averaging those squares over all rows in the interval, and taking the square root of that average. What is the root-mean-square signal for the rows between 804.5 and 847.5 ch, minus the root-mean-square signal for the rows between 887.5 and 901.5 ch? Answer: -1.8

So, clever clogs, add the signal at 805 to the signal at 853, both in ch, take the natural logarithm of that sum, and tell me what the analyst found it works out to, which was 2.3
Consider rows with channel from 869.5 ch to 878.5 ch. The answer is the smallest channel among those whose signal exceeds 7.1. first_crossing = 870 ch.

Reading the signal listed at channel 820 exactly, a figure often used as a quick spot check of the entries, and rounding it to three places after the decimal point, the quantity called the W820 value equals 5.635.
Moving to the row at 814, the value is 5.793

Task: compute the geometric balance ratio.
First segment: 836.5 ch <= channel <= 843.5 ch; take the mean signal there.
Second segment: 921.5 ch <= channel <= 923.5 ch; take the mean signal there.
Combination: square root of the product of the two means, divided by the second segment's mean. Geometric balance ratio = 0.84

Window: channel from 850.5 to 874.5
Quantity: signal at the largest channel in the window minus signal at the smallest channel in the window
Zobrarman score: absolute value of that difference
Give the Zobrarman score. 2.0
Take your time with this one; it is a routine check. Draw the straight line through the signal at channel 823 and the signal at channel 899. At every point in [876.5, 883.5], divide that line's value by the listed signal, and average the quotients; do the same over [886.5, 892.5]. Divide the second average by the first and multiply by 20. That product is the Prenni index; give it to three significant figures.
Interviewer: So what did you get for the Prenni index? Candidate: 19.2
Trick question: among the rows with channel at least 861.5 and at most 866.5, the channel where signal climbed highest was 866 ch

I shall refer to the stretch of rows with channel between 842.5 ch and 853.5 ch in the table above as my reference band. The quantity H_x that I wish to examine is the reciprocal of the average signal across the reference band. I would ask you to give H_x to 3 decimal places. 0.209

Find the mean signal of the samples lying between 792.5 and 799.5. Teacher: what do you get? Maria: 3.9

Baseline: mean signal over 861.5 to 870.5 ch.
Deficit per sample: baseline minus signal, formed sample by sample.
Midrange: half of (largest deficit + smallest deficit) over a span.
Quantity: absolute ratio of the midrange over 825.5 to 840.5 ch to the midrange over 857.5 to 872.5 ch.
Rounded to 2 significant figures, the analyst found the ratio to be 4.9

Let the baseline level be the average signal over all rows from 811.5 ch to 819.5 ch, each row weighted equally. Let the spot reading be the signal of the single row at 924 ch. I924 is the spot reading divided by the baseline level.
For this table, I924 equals 1.33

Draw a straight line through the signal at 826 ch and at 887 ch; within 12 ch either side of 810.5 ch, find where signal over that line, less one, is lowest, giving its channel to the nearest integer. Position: 799 ch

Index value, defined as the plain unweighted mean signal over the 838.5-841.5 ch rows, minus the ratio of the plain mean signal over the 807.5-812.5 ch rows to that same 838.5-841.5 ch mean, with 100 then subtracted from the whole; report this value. -95.6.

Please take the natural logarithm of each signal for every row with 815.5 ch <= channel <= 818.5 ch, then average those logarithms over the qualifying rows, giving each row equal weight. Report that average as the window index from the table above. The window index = 1.83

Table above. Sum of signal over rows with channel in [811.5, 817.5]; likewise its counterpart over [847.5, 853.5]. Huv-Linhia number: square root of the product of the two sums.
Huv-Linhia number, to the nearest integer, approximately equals 32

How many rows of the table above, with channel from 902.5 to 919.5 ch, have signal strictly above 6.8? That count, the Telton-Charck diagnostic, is 17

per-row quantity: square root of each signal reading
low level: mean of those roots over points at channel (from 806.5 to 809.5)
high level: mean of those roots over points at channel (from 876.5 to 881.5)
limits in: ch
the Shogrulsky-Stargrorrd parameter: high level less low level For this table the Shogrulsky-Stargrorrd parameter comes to 0.28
